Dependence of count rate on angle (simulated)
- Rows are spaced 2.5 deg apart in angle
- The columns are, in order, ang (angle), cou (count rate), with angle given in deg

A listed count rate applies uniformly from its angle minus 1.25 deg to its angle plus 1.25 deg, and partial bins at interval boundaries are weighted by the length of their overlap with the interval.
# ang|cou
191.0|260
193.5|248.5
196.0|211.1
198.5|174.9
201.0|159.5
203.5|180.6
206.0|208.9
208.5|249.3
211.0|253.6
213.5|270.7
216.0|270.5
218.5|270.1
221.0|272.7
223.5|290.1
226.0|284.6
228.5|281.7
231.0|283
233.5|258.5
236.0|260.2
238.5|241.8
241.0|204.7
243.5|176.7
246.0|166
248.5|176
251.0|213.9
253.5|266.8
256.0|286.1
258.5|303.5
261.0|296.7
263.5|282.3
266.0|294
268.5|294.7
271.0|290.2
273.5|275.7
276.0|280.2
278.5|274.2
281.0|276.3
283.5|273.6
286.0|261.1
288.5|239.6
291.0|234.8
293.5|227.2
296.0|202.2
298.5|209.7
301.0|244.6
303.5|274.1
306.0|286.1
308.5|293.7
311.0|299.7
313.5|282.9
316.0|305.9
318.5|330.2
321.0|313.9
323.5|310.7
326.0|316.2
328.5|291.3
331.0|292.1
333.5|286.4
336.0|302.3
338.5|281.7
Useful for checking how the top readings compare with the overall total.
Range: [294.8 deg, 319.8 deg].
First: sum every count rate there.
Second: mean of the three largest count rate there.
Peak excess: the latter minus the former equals -2417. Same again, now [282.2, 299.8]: -1390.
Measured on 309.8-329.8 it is -2131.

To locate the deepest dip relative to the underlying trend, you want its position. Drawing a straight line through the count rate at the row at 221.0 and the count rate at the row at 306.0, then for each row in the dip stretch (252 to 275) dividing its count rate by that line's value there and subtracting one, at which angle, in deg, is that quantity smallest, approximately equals 253.5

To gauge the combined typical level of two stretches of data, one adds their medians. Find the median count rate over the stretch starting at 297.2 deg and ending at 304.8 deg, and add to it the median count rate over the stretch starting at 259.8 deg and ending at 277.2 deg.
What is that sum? 535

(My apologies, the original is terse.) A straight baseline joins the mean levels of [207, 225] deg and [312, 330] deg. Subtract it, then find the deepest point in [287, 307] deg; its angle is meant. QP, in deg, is 296.0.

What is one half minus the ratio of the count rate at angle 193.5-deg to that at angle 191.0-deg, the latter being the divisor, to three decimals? -0.456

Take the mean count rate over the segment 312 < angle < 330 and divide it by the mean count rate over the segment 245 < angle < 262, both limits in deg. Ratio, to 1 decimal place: 1.3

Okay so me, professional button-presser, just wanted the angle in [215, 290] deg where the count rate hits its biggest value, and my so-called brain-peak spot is 258.5 deg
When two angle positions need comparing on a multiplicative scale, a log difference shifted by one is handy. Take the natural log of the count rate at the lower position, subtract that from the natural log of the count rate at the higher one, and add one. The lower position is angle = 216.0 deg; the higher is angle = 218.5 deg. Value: 1.00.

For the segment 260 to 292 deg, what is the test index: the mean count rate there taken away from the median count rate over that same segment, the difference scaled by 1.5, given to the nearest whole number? 2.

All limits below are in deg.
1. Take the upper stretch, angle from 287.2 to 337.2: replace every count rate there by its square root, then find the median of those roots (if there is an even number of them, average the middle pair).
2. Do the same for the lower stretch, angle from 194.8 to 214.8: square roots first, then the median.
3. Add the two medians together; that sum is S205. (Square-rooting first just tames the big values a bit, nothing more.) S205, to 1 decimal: 31.5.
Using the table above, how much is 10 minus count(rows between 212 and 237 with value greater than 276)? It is 6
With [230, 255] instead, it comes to 9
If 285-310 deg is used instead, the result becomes 8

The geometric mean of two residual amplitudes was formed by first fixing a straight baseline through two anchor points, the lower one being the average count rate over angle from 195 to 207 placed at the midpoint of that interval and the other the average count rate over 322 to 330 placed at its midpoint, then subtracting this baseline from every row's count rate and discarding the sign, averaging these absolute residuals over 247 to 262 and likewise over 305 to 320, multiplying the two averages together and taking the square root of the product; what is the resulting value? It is 22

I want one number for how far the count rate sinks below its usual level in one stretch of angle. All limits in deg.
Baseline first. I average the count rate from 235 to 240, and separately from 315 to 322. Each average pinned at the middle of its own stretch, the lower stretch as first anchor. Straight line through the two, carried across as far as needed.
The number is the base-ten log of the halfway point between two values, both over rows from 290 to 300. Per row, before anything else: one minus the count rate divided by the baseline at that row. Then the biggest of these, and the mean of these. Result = -0.5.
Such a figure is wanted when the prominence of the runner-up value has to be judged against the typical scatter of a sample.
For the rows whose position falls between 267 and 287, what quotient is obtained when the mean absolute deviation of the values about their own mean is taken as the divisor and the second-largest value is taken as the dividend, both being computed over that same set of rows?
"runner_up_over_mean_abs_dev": 38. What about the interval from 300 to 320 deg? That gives 17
